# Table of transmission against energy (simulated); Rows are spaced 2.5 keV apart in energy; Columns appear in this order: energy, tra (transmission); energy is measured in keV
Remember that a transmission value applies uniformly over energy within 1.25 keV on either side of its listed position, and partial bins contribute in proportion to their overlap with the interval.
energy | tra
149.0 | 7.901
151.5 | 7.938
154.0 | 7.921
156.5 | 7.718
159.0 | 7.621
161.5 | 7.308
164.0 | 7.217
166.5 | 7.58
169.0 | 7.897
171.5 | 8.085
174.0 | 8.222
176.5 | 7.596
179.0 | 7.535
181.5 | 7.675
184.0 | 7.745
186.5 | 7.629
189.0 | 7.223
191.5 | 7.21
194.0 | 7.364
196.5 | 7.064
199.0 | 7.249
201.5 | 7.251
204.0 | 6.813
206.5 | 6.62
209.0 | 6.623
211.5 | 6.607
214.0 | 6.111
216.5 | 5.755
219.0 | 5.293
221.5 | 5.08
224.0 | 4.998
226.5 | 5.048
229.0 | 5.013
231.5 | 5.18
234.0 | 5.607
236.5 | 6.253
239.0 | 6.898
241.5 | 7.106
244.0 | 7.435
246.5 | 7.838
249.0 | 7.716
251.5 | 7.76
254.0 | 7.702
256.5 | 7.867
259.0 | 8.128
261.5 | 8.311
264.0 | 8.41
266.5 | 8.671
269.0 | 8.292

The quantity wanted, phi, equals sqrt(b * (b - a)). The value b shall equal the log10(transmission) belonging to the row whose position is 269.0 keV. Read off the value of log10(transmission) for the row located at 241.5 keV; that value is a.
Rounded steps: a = 0.852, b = 0.919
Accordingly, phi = 0.248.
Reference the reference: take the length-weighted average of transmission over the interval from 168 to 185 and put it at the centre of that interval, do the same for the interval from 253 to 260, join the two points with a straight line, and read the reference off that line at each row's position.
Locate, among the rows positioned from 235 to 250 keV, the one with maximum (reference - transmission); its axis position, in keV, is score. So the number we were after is 236.5 keV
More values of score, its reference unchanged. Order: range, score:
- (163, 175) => 164.0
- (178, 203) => 196.5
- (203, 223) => 221.5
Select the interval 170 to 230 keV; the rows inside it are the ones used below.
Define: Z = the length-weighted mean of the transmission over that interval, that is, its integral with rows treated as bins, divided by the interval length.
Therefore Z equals 6.8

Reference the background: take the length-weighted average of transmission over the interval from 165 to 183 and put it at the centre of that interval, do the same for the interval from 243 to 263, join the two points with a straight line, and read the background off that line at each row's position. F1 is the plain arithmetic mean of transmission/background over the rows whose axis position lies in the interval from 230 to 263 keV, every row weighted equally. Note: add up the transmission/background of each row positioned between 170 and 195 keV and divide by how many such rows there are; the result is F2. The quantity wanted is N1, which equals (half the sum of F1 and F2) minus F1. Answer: 0.03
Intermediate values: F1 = 0.92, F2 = 0.98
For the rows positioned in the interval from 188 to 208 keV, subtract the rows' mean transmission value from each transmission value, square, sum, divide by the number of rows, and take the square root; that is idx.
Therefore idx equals 0.24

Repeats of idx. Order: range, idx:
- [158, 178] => 0.33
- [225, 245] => 0.92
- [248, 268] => 0.34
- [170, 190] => 0.29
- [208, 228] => 0.64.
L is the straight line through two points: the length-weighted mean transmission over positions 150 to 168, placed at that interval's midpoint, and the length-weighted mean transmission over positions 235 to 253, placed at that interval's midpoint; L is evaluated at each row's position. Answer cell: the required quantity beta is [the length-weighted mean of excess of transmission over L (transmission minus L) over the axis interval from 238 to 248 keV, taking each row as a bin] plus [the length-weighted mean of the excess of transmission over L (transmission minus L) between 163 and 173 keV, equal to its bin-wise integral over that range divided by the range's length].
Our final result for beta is 0.2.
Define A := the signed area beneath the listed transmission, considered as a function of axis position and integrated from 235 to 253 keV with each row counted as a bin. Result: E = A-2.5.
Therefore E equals 128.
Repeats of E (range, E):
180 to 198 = 131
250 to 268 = 144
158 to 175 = 128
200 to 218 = 115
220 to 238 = 93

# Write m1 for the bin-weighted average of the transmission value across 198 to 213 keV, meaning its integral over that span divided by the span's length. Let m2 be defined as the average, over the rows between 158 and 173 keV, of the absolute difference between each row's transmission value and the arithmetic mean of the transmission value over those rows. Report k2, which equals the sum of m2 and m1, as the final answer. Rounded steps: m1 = 6.8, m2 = 0.2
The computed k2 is 7.1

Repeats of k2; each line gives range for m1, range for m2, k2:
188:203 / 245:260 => 7.3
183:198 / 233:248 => 8.0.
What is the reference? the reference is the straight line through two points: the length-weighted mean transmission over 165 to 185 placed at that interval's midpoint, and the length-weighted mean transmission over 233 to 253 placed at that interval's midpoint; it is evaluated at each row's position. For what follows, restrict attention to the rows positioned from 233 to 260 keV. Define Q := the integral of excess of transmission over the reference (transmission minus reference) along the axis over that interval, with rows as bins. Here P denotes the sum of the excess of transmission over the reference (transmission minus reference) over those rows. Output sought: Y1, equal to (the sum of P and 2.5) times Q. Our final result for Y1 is 33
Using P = 3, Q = 7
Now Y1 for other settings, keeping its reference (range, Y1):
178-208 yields 14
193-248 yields 1076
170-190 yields -1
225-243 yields 159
